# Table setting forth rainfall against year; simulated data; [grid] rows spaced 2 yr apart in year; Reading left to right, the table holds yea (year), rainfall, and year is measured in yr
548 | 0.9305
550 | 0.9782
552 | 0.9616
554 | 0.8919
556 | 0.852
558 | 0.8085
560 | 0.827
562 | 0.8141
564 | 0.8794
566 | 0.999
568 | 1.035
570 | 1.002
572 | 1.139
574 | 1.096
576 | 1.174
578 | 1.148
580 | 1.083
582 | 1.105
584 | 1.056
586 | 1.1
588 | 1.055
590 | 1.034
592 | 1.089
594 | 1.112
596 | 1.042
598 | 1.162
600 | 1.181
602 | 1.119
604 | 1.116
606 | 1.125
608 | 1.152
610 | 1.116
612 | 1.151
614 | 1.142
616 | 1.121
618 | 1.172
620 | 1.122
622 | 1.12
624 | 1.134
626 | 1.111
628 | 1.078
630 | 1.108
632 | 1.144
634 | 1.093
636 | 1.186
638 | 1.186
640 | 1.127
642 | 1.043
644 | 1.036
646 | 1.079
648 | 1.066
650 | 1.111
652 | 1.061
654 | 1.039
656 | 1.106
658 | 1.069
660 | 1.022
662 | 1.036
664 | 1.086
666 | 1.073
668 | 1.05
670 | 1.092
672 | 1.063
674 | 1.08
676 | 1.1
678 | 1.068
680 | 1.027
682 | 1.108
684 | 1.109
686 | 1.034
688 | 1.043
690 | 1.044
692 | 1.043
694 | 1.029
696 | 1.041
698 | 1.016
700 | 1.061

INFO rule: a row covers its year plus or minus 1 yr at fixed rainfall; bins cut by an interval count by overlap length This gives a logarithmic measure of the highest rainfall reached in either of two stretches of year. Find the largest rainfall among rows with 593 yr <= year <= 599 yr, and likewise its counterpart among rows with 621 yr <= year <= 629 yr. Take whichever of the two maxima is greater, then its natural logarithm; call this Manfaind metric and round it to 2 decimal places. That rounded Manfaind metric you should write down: 0.15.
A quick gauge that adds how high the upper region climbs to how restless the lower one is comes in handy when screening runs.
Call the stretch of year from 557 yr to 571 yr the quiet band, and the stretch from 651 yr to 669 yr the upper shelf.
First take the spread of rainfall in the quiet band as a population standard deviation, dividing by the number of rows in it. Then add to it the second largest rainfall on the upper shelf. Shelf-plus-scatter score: 1.18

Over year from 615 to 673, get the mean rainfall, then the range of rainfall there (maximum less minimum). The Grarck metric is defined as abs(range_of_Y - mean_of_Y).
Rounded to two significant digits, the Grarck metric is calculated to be 0.93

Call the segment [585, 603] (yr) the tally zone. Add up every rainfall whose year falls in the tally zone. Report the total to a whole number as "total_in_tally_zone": 10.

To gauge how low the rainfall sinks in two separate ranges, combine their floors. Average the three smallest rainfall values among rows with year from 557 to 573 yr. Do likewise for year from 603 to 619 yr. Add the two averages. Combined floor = 1.93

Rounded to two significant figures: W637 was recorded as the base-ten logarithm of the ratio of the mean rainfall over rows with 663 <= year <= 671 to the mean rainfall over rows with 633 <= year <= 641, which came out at -0.028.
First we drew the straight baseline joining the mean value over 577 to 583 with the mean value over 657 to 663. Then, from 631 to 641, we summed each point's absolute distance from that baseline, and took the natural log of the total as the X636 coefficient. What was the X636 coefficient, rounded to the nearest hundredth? -0.87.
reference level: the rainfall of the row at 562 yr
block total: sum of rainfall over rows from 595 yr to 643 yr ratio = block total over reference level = 33.2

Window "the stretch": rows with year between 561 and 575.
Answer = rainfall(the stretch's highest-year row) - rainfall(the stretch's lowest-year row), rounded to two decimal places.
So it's 0.28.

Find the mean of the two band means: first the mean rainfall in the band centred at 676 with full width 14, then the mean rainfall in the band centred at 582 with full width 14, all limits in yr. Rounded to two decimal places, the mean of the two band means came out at 1.09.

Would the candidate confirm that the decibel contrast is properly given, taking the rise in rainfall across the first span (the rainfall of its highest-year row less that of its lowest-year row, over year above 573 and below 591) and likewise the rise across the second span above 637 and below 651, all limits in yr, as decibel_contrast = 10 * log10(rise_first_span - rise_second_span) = -18.9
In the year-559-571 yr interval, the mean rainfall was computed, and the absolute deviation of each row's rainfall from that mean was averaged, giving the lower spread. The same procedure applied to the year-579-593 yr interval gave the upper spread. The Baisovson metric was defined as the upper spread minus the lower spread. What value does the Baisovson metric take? -0.063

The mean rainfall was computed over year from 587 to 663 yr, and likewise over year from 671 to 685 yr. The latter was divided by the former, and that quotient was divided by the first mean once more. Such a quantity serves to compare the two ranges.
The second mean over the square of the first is 0.88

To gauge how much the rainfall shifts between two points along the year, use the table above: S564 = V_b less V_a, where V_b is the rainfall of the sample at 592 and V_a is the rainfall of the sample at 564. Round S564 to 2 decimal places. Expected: 0.21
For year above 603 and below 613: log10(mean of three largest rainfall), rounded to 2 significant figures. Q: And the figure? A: 0.058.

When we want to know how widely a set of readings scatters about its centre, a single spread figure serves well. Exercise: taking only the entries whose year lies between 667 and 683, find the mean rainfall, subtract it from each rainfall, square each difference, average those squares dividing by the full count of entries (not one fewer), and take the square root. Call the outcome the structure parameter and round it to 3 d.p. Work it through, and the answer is 0.025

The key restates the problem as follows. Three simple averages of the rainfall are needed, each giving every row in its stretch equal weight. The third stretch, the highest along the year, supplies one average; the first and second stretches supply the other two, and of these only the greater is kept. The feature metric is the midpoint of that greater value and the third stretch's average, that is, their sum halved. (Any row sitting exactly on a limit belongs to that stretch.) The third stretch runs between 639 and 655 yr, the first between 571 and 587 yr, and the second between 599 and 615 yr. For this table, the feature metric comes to 1.10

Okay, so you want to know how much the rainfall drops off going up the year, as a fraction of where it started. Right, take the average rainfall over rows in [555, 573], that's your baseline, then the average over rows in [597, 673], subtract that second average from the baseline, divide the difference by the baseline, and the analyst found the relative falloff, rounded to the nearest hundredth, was -0.19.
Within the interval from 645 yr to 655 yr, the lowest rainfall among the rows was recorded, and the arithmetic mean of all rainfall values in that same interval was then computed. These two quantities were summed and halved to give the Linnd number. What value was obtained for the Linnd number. 1.06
